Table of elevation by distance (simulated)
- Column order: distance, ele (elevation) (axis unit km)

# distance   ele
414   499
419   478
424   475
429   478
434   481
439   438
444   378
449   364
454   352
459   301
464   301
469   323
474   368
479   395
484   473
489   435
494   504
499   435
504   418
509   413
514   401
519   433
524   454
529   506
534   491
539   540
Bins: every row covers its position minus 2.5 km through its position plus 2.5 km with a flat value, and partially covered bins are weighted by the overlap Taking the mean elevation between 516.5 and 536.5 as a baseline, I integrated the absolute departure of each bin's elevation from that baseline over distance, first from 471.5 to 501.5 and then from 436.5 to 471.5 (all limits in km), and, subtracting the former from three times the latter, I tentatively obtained 11170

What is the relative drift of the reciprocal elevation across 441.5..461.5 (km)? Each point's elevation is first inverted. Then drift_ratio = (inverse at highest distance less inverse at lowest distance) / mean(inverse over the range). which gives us 0.2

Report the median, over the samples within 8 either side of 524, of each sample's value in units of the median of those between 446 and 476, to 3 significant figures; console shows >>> 1.35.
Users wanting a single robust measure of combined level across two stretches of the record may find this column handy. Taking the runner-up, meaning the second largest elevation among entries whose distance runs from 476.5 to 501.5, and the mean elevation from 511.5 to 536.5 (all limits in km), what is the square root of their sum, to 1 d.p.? 30.5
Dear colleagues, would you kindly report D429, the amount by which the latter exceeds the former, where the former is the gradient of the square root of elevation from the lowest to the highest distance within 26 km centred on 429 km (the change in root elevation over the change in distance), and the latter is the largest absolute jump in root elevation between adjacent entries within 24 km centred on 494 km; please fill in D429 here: 1.6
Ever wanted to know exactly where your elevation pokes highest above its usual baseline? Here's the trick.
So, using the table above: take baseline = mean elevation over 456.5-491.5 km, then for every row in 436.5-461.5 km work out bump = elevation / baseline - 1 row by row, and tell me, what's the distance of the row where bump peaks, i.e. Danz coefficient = 439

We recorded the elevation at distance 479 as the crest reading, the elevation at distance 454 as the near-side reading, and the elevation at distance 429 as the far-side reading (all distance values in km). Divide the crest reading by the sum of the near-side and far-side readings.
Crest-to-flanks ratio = 0.48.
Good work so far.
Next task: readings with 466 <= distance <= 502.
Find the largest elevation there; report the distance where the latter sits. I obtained 494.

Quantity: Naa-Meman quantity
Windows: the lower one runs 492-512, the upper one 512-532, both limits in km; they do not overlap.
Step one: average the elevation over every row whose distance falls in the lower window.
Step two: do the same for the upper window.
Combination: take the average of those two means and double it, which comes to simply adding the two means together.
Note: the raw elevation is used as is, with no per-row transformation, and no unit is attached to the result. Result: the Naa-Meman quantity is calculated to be 891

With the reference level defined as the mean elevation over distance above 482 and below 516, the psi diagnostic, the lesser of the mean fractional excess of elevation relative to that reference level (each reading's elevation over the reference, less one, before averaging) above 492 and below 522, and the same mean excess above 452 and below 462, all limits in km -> -0.26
